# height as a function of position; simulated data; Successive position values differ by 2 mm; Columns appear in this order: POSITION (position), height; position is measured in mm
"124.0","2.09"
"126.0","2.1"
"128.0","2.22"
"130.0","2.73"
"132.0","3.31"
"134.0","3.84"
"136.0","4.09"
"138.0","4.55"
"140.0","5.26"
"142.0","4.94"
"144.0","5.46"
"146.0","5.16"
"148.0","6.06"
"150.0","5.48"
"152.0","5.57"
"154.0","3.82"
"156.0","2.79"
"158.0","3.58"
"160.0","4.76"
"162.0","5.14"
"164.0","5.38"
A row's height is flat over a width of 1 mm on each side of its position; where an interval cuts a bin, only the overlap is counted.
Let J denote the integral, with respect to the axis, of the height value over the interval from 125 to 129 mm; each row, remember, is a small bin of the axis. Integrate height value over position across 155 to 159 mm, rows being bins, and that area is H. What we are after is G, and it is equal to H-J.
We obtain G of 4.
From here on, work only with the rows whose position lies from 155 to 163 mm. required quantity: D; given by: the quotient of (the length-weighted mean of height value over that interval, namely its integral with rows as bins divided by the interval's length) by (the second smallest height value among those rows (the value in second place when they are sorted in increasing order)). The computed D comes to 1.14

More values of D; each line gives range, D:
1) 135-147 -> 1.08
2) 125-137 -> 1.37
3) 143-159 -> 1.32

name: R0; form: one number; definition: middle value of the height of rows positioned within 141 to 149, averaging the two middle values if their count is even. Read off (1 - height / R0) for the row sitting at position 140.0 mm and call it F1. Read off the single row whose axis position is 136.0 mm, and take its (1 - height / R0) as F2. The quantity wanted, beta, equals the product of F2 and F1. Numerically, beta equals 0.002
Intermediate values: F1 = 0.01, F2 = 0.2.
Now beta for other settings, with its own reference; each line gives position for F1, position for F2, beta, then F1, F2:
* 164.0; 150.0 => 0.000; -0.01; 0.0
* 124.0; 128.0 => 0.353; 0.61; 0.6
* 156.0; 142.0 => 0.033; 0.47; 0.1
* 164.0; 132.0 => -0.005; -0.01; 0.4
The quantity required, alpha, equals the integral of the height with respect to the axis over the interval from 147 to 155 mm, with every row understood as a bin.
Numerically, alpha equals 42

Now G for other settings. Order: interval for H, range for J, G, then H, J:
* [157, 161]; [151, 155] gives -2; 17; 19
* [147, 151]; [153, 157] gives 10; 23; 13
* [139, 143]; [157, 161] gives 4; 20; 17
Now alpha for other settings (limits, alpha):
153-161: 30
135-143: 38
